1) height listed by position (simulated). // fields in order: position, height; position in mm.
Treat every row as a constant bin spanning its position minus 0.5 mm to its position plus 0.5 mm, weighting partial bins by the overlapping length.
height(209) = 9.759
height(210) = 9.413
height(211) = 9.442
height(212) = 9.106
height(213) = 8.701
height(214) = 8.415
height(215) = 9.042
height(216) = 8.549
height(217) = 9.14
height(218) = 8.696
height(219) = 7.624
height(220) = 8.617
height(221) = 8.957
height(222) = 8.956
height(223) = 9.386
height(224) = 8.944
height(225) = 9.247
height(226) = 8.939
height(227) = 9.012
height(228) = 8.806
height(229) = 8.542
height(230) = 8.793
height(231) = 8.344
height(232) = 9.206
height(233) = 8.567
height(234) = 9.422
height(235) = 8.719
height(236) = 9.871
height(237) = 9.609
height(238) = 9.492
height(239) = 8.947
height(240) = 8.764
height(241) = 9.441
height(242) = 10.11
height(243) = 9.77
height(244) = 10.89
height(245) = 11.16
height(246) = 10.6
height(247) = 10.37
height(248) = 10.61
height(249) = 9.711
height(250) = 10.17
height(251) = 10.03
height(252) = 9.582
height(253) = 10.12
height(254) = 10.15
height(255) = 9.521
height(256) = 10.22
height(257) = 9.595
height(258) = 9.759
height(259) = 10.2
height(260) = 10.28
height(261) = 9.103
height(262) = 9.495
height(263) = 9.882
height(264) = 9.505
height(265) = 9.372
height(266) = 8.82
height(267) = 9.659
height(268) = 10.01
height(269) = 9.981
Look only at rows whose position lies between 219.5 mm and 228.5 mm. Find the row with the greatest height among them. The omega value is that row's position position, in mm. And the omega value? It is 223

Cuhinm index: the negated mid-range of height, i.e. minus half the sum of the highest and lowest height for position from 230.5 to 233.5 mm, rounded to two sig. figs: -8.8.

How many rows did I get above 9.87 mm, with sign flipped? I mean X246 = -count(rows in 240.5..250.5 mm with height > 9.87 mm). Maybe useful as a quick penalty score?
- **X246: -7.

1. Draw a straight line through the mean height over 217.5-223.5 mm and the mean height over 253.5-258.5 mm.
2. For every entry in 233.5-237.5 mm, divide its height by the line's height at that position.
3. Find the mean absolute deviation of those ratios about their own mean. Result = 0.036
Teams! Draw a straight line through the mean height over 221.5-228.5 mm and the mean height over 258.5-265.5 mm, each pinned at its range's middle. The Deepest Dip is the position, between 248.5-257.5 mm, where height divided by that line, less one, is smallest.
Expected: 255 mm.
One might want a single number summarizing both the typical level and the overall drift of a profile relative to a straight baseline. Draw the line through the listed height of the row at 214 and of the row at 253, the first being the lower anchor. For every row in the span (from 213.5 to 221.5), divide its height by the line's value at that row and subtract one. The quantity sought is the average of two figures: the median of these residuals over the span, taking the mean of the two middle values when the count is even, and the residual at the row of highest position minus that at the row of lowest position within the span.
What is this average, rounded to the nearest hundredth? 0.02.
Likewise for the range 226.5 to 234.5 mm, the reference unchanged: -0.01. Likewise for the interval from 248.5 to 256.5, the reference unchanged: 0.01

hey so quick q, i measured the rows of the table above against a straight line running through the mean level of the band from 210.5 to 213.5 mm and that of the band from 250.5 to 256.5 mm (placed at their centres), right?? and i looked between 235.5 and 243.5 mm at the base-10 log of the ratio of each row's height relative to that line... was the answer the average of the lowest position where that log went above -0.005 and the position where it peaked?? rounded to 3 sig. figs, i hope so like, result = 239 mm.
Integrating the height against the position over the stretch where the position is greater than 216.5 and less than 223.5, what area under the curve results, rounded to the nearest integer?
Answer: 61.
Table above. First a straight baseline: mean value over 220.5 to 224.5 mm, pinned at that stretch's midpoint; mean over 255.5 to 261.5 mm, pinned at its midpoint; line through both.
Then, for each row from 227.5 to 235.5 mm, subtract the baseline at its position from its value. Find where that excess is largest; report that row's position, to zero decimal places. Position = 234 mm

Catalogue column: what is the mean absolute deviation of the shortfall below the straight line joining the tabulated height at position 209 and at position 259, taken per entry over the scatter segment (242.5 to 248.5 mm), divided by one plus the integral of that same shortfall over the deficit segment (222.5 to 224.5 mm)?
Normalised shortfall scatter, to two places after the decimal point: 0.13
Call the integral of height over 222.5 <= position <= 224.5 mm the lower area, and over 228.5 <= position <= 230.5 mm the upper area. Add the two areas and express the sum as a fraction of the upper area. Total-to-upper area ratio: 2.06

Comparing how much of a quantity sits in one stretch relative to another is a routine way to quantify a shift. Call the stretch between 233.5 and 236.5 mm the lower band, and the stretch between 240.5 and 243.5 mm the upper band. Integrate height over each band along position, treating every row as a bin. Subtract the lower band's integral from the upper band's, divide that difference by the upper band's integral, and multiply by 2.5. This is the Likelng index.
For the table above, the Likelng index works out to 0.112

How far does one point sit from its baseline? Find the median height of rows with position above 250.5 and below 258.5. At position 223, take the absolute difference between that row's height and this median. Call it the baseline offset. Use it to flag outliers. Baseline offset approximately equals 0.5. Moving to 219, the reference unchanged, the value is 2.3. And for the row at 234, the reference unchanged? 0.5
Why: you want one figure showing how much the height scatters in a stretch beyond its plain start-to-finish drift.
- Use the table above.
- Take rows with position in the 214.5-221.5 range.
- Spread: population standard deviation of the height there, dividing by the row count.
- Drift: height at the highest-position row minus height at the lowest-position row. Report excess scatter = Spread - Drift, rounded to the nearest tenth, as 0.6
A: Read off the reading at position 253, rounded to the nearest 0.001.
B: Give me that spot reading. 10.120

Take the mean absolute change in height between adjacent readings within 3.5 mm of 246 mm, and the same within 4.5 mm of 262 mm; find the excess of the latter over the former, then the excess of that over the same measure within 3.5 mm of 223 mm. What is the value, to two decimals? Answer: -0.41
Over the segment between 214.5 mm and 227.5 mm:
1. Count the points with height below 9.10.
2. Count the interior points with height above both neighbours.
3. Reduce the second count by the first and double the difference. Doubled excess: -12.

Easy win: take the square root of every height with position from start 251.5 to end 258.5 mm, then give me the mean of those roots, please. 3.14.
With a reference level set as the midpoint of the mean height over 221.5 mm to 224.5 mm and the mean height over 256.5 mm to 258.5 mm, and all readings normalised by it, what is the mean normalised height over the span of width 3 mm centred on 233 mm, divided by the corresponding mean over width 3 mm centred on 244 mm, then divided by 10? 0.085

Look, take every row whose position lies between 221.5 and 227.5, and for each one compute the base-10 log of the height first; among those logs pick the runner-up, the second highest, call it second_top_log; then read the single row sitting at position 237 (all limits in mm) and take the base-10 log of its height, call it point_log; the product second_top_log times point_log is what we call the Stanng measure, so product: 0.949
